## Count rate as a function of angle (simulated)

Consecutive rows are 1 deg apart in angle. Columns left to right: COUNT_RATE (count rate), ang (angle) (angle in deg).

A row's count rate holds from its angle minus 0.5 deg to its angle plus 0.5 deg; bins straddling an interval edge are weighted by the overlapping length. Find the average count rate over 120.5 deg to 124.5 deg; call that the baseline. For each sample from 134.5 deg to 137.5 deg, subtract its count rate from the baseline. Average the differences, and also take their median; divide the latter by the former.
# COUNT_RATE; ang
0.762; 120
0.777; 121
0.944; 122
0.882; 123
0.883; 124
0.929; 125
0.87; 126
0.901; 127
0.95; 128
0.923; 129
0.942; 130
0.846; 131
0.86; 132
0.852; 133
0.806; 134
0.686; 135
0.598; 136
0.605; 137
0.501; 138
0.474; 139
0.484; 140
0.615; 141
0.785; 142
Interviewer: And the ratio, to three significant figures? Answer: 1.10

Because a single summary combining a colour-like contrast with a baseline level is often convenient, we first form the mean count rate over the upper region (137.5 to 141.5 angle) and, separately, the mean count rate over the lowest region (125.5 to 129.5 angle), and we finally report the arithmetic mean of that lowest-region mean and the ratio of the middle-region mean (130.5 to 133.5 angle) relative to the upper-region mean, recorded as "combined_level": 1.28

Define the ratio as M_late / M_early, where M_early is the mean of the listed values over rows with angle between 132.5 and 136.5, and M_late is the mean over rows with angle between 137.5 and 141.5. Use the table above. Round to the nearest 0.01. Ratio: 0.70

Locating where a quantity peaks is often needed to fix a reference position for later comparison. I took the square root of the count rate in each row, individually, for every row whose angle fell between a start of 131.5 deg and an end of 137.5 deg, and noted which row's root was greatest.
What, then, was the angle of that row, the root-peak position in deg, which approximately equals 132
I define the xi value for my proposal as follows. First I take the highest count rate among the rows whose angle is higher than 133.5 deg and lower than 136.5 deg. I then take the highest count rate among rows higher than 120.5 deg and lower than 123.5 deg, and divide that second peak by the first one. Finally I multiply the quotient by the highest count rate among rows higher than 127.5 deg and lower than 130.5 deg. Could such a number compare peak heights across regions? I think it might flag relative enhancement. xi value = 1.11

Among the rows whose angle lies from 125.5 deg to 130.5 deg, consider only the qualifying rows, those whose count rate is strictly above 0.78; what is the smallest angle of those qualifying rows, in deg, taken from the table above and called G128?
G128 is 126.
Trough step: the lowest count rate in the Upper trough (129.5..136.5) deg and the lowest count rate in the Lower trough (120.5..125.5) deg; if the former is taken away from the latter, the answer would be 0.18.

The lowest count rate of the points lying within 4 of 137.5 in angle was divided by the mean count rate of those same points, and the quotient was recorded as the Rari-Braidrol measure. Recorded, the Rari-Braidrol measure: 0.795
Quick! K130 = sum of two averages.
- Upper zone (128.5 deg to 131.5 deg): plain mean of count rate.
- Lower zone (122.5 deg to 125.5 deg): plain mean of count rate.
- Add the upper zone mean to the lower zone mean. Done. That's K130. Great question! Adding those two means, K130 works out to 1.80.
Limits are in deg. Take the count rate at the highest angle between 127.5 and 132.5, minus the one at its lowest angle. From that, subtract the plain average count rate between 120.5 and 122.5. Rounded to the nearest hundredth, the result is -0.95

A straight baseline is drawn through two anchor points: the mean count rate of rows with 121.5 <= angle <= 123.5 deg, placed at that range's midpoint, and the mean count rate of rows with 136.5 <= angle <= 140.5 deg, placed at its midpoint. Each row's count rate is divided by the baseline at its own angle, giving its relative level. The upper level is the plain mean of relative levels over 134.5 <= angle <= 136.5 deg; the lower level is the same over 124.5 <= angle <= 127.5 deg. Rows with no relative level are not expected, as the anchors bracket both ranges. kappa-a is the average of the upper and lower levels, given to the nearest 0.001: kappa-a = 1.088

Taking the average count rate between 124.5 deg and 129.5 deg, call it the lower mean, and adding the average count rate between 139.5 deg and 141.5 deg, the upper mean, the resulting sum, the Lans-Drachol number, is 1.46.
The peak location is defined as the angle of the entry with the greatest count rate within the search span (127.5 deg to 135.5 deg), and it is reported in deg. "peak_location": 128 deg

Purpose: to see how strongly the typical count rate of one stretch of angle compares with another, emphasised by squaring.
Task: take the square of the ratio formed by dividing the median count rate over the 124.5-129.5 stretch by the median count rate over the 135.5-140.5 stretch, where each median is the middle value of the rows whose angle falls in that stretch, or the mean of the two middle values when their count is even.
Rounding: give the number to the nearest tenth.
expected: 3.4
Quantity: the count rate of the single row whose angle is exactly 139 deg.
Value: 0.474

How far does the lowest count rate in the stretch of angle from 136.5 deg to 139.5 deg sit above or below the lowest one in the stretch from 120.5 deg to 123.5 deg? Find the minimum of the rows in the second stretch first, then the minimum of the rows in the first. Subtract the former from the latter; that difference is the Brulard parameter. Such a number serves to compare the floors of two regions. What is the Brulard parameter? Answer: -0.30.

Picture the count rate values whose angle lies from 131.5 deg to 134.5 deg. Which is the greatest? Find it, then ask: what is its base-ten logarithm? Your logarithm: -0.07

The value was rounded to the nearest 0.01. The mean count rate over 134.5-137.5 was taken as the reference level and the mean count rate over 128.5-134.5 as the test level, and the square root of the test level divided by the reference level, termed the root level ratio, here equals 1.18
